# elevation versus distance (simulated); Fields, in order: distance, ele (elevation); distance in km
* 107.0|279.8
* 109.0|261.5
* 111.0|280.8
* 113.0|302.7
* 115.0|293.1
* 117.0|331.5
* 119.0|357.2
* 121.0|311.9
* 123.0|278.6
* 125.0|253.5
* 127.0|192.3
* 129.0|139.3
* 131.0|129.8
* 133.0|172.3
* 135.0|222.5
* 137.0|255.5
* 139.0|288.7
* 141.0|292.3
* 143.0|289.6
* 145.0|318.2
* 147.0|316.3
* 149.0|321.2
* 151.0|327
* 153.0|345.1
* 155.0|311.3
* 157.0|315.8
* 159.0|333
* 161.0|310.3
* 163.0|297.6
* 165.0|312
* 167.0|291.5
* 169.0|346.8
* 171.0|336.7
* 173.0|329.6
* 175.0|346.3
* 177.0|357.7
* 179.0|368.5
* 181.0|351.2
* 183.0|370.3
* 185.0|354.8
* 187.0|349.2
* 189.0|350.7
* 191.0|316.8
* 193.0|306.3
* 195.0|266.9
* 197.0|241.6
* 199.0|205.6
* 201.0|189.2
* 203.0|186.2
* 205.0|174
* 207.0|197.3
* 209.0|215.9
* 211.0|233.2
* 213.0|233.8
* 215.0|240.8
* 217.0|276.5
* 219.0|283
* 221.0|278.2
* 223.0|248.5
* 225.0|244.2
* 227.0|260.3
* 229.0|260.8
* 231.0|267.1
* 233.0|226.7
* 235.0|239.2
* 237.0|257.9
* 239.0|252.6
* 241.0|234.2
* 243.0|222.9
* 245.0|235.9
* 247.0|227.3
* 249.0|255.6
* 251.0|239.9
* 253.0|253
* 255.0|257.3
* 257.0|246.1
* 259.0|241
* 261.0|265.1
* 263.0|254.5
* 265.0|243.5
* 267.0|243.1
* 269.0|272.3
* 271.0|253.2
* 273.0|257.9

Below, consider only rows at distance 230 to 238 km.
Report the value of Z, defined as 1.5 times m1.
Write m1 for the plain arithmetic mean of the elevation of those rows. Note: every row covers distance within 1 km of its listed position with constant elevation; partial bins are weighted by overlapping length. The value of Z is 372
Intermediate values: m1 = 248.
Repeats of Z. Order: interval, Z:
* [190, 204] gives 367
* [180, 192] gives 523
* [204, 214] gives 316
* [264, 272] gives 380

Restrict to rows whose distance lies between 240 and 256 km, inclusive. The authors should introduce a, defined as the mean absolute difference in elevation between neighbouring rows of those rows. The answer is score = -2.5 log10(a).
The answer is -2.82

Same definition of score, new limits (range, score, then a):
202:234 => -2.93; 14.9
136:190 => -2.95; 15.2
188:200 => -3.66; 29.0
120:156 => -3.53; 25.9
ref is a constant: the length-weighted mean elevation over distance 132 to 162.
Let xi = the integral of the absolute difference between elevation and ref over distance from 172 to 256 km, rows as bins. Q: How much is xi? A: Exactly 4576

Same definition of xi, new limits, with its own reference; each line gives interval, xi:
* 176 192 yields 925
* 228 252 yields 1230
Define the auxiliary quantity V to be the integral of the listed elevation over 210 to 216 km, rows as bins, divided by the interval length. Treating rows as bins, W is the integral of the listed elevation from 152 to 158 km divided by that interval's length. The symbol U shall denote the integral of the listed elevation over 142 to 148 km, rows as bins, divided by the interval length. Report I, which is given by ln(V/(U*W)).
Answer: -6.05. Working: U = 308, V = 236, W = 324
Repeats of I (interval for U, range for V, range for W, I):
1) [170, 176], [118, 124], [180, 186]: -5.95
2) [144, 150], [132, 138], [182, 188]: -6.27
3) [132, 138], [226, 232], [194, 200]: -5.28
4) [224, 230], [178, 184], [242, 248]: -5.08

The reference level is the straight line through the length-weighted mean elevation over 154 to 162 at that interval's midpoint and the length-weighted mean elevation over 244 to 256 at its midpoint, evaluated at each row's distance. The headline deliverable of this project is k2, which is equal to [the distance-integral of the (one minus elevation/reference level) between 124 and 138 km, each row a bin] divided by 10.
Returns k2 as 0.6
